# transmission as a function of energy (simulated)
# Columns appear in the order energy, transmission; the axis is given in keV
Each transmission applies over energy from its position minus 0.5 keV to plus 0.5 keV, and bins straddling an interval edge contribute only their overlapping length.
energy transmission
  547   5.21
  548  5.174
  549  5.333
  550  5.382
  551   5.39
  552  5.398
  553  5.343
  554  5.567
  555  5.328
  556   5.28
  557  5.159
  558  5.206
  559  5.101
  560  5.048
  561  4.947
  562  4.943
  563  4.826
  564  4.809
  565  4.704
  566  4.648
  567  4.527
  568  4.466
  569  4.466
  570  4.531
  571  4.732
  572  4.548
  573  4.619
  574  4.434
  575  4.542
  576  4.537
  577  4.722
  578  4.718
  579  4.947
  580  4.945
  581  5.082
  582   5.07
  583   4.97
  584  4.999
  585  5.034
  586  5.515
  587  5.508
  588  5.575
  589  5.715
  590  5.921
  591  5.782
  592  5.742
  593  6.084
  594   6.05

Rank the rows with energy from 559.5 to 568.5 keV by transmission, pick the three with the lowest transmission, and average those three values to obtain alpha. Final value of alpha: 4.5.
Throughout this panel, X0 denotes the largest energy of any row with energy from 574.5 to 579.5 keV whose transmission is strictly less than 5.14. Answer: 579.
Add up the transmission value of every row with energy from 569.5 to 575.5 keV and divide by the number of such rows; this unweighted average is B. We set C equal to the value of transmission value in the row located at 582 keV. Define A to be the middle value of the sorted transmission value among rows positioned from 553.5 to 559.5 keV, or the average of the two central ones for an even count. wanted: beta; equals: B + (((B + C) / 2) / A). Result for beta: 5.49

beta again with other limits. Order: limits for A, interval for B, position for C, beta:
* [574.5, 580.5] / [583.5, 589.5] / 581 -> 6.50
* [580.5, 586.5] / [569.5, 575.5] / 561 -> 5.51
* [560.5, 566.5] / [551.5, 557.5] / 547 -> 6.44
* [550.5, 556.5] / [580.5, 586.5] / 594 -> 6.15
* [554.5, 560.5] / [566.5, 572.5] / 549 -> 5.50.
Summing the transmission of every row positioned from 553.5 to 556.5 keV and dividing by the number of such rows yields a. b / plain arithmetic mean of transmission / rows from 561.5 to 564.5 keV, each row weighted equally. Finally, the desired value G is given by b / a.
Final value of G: 0.90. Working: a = 5.39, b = 4.86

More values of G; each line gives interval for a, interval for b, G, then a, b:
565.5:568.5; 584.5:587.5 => 1.18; 4.55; 5.35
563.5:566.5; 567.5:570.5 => 0.95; 4.72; 4.49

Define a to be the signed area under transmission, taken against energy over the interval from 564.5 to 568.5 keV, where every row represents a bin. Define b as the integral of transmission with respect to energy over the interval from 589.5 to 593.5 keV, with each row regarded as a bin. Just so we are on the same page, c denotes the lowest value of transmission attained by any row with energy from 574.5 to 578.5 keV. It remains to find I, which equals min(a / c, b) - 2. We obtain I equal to 2.0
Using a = 18.3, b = 23.5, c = 4.537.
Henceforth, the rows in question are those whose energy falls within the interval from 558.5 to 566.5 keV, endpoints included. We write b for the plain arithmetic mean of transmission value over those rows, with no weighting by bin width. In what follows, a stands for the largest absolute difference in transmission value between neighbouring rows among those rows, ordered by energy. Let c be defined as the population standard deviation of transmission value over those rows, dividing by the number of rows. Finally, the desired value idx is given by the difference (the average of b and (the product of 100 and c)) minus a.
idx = 9.8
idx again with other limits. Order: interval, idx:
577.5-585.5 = 7.6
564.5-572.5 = 6.9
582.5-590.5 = 19.0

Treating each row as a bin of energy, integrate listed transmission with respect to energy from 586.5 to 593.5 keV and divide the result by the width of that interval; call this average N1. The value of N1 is 5.76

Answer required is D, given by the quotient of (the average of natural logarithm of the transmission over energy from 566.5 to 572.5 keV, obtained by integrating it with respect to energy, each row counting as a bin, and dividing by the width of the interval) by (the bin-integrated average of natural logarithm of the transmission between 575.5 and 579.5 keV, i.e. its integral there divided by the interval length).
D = 0.97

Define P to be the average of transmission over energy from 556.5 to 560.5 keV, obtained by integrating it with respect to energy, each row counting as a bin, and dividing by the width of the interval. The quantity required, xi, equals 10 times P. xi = 51.3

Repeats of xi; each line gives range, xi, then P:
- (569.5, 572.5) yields 46.0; 4.60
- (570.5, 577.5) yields 45.9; 4.59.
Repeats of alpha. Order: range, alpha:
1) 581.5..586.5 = 5.0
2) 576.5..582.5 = 4.8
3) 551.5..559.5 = 5.2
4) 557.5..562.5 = 5.0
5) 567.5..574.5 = 4.5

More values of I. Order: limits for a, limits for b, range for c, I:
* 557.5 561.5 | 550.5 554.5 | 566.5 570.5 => 2.5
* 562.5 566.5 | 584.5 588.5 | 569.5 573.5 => 2.2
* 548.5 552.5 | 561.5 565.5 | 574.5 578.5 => 2.7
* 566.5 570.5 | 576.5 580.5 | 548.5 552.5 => 1.4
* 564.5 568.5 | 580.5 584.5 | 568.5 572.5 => 2.1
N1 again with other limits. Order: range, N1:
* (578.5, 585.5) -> 5.01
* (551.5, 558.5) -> 5.33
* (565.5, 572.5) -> 4.56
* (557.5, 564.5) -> 4.98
